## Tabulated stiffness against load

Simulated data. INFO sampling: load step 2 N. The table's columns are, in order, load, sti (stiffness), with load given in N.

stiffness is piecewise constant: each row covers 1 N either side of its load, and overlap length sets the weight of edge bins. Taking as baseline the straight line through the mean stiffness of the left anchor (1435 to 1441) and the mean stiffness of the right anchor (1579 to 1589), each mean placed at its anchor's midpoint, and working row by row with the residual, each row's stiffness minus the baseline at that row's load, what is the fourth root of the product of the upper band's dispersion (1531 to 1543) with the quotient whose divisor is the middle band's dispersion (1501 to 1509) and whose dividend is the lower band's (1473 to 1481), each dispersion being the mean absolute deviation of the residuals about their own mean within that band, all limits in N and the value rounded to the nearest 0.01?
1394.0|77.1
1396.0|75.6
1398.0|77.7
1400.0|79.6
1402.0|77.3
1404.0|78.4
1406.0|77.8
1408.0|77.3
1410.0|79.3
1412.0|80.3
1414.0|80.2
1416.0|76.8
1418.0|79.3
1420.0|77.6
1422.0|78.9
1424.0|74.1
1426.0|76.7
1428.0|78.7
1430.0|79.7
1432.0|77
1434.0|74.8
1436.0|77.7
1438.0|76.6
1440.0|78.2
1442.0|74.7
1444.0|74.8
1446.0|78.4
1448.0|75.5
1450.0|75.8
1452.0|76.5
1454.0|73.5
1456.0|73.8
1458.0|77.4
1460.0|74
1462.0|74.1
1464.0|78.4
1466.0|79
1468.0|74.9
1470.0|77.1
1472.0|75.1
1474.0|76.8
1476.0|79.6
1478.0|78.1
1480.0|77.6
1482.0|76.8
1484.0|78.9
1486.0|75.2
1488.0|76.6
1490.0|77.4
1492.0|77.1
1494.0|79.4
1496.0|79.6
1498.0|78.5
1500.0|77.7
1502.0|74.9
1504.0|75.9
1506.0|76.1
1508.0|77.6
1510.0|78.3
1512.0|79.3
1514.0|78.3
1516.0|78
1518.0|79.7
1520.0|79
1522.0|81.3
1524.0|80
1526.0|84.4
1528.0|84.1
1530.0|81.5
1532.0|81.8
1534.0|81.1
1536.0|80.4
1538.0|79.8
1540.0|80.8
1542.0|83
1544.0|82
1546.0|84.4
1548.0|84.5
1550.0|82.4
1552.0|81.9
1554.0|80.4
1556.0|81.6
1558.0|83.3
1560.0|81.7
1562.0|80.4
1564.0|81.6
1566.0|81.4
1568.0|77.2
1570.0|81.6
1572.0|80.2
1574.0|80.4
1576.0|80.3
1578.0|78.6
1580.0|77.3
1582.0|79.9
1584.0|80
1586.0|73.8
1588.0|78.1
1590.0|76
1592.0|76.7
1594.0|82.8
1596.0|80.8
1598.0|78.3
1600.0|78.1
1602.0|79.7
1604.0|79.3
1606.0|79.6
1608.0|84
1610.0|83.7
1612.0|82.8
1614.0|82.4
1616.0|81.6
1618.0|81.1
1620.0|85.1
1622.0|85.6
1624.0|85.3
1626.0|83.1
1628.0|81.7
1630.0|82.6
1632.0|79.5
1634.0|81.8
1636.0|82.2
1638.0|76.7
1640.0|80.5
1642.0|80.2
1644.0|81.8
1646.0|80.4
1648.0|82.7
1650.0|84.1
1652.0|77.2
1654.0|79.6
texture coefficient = 0.98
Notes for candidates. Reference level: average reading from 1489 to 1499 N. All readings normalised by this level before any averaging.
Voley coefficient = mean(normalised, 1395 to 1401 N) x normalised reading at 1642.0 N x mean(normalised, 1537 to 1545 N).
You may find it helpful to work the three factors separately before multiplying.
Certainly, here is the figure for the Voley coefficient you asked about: 1.05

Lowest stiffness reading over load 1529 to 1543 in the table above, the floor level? 79.8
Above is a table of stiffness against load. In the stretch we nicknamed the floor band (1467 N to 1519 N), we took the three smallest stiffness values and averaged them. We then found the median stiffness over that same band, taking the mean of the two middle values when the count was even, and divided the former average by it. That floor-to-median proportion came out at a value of 0.966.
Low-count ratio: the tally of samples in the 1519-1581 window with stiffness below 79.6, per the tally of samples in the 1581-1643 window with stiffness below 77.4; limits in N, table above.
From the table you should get 1.0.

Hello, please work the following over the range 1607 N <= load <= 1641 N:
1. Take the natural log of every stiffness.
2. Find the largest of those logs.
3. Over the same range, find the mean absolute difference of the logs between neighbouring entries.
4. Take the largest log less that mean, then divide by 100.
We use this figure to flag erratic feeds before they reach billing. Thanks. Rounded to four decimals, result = 0.0443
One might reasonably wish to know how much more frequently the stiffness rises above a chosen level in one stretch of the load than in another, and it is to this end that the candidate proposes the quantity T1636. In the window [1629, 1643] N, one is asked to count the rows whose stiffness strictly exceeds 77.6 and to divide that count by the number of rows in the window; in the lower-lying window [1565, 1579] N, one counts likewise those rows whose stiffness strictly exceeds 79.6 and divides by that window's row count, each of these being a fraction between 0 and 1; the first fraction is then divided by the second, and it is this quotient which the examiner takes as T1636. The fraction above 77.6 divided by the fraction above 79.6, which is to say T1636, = 1.2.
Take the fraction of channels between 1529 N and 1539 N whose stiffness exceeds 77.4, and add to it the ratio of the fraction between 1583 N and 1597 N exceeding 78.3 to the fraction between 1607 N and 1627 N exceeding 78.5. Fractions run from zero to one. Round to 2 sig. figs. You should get 1.4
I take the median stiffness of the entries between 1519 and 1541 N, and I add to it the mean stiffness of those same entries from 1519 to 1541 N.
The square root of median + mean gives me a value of 12.7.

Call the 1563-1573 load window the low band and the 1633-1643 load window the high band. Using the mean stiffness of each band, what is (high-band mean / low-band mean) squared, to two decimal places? 1.00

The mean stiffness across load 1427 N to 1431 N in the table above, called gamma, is 79.2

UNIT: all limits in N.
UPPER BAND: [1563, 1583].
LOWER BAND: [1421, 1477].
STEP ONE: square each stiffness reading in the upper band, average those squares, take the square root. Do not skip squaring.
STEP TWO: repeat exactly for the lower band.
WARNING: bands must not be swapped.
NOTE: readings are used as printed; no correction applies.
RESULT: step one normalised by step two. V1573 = 1.044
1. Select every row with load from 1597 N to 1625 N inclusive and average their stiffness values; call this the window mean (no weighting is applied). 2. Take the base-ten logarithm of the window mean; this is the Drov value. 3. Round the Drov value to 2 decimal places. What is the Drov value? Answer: 1.91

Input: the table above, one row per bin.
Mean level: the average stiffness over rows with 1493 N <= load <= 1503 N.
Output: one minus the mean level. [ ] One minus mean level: -77.0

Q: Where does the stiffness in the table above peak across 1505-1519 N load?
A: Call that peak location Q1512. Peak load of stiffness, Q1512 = 1518.0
